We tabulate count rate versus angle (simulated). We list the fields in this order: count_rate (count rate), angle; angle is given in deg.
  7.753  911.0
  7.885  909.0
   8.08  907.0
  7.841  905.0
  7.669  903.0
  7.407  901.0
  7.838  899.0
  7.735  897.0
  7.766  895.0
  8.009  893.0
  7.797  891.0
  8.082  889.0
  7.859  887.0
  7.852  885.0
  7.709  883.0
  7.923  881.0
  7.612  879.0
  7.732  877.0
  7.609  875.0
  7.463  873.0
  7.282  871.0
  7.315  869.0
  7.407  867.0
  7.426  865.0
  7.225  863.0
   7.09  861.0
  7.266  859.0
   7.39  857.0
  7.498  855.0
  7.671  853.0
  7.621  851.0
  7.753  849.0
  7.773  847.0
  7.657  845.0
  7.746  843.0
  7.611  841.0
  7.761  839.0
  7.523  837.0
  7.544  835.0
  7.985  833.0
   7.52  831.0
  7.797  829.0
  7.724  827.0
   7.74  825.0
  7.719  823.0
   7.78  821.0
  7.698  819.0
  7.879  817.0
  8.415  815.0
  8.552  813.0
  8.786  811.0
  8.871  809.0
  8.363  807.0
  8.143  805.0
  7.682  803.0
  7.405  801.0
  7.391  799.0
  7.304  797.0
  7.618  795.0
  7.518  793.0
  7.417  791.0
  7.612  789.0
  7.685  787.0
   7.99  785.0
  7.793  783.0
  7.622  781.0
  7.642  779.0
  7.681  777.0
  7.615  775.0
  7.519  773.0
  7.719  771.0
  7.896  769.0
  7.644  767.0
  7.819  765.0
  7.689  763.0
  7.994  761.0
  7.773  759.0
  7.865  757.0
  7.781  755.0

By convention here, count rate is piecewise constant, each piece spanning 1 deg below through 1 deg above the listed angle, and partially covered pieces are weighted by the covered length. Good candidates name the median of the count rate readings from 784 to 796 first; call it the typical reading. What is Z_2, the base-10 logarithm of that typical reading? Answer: 0.882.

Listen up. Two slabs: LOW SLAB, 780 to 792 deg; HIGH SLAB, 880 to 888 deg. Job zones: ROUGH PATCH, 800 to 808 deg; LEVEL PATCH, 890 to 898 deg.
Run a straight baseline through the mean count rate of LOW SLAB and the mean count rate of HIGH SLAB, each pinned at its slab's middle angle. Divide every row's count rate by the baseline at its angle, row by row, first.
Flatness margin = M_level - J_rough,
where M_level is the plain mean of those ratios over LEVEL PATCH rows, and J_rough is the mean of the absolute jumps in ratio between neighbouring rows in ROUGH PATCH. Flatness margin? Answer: 0.956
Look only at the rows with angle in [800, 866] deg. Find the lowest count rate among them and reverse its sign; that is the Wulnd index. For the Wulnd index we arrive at -7.1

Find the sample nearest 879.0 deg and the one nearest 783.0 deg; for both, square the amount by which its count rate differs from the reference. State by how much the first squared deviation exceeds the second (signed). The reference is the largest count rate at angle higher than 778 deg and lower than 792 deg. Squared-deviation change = 0.10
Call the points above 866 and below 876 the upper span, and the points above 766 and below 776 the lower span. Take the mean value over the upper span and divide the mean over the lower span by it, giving 1.04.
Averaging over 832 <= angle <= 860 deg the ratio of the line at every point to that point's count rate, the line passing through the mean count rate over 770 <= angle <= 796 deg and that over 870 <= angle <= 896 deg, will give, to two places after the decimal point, 1.01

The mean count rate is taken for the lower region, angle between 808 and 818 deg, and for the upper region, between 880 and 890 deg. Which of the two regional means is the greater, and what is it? 8.50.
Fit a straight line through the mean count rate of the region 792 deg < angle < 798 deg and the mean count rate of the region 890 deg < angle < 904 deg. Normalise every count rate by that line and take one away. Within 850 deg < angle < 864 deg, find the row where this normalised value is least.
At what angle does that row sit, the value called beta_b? 861.0 deg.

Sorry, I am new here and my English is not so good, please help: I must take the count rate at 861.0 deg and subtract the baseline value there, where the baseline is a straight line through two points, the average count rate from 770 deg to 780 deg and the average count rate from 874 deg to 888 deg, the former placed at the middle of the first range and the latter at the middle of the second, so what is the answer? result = -0.64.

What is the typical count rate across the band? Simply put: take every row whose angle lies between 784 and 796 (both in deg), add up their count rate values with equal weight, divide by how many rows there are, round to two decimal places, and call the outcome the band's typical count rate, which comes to 7.64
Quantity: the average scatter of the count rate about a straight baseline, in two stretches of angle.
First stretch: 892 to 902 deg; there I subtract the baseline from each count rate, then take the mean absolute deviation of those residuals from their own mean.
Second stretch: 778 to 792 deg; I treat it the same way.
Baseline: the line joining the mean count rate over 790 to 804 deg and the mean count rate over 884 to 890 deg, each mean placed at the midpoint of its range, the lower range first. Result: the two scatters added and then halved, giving 0.14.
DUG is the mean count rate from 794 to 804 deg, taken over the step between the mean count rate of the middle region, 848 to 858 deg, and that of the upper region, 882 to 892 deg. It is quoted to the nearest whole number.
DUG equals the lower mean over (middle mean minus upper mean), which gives -27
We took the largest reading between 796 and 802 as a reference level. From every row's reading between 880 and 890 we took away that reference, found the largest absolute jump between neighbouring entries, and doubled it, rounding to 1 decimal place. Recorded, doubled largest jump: 0.4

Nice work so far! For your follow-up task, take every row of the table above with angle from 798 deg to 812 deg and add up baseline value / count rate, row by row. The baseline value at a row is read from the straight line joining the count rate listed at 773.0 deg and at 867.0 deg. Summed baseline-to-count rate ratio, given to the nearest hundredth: 6.50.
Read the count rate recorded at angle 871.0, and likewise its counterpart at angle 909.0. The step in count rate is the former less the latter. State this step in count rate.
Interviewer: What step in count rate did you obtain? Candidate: -0.60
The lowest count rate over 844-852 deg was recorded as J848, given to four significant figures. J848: 7.621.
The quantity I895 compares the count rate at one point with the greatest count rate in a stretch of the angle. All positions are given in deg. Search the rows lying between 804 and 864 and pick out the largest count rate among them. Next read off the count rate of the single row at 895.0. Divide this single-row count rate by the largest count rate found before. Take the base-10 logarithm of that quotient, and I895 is -0.06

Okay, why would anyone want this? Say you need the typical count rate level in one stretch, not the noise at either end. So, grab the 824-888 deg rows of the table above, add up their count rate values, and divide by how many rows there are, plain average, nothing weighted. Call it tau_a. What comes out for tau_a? 7.60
